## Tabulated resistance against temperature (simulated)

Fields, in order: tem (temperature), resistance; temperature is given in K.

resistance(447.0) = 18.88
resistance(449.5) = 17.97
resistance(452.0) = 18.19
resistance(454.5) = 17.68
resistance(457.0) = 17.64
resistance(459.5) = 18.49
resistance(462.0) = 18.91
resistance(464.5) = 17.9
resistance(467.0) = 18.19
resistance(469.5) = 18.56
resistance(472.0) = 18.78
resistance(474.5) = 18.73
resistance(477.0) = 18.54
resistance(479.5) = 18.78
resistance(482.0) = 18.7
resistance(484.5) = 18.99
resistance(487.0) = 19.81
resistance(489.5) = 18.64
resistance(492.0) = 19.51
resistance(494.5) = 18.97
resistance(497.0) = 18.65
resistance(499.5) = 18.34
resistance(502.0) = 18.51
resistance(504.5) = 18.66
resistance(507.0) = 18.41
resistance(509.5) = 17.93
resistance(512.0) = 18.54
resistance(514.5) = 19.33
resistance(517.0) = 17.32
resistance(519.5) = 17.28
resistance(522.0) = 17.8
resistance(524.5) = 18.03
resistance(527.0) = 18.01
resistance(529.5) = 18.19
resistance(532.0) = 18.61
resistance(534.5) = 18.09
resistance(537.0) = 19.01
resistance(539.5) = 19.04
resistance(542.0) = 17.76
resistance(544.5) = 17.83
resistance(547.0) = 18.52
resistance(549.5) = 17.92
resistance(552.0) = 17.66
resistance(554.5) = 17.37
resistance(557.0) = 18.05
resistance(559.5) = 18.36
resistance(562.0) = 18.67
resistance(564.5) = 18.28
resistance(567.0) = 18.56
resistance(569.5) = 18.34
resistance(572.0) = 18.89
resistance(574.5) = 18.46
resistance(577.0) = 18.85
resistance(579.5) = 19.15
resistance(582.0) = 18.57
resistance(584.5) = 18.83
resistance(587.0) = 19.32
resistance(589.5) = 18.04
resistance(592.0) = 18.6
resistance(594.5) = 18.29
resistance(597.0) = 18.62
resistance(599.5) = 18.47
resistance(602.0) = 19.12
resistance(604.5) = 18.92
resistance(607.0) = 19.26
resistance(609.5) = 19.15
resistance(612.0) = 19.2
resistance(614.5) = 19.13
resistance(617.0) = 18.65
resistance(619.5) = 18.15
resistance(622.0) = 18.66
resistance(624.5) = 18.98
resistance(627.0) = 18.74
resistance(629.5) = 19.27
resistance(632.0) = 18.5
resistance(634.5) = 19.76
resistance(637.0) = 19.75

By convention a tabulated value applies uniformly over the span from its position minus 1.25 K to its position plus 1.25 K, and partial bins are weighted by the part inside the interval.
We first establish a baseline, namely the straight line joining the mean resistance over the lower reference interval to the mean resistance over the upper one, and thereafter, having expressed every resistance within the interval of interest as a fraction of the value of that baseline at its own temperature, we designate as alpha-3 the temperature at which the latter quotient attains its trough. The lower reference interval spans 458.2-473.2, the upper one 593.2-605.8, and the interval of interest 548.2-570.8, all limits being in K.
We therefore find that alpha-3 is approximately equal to 554.5 K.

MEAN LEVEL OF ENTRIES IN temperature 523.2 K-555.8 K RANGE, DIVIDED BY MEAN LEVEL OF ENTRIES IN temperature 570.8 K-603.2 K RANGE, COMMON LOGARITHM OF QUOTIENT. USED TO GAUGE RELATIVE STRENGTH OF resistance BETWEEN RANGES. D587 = -0.013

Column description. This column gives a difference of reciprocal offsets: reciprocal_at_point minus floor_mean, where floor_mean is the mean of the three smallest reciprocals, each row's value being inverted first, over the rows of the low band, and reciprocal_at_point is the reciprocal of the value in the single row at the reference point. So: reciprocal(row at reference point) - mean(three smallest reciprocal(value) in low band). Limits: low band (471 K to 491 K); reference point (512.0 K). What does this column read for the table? 0.0018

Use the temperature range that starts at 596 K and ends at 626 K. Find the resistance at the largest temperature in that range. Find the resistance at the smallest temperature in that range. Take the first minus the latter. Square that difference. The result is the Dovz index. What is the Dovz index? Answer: 0.13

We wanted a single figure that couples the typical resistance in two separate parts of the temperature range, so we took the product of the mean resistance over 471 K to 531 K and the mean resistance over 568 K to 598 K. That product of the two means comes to 346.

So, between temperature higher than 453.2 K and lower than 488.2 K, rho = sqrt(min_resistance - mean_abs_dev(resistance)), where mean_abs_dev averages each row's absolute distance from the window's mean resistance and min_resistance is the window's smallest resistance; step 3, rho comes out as 4.15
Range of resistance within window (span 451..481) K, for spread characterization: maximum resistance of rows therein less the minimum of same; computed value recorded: 1.27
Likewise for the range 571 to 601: 1.28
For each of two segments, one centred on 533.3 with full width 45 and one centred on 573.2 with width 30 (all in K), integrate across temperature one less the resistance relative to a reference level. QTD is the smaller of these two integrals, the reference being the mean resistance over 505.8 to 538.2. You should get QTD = -0.81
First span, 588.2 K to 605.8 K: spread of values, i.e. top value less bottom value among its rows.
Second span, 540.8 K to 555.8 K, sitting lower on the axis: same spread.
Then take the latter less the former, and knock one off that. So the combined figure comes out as -0.9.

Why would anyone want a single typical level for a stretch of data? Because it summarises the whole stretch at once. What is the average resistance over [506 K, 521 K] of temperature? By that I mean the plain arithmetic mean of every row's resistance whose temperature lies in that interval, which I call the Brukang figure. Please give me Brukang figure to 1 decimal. 18.1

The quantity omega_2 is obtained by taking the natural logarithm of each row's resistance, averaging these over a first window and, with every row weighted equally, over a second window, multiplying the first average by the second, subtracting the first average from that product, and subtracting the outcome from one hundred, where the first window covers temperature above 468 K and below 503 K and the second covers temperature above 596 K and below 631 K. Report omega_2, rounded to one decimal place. 94.3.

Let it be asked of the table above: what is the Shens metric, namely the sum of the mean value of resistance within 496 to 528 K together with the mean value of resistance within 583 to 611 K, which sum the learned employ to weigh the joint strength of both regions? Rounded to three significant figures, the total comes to 37.0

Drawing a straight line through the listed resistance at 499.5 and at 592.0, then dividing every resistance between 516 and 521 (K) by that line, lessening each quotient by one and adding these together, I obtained -0.12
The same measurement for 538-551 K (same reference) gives -0.07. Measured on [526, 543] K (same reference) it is -0.02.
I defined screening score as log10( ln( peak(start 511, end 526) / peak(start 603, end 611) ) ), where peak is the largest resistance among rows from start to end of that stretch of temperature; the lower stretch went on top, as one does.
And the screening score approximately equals -2.4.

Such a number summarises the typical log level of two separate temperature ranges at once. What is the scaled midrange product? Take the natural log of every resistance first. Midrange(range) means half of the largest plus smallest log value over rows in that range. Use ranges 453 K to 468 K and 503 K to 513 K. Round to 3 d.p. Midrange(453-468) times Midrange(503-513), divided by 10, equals 0.844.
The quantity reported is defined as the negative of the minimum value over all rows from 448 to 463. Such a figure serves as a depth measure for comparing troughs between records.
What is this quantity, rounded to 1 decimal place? -17.6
